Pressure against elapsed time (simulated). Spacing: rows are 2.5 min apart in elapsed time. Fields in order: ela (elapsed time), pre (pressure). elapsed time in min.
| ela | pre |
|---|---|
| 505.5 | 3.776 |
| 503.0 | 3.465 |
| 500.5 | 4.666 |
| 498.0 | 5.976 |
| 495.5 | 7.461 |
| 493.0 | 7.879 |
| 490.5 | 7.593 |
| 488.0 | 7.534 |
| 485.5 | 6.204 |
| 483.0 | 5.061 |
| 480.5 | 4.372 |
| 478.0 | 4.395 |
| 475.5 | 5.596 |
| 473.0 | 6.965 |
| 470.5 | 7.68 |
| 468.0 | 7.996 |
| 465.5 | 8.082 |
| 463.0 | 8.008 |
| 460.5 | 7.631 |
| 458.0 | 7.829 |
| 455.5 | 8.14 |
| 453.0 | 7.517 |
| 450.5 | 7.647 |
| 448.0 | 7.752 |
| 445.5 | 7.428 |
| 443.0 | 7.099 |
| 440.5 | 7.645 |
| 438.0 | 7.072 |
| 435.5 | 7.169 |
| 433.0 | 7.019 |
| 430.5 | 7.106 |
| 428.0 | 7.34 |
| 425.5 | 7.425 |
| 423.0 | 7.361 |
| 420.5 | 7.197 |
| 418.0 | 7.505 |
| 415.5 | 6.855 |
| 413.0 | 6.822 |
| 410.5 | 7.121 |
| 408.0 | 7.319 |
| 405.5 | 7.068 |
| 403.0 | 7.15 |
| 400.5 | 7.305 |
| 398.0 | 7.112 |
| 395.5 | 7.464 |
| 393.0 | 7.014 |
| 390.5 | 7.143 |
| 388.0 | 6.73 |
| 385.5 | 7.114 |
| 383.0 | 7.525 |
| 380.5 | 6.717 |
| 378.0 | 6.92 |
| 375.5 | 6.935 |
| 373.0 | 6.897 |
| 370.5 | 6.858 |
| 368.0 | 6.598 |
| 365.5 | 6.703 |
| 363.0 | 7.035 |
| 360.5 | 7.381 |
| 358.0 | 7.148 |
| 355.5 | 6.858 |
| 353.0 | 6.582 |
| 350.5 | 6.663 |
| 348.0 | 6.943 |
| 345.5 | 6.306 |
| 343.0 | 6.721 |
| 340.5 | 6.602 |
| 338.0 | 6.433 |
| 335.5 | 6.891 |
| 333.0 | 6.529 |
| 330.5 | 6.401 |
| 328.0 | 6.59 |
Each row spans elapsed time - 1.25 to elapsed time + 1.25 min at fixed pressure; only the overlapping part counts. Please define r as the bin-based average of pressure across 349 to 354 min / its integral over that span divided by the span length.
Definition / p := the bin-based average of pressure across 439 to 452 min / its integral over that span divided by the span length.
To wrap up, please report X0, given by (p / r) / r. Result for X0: 0.170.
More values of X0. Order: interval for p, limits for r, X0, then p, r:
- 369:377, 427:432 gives 0.133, 6.9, 7.21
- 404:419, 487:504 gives 0.174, 7.1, 6.39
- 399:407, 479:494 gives 0.176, 7.2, 6.38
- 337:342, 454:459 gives 0.103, 6.5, 7.97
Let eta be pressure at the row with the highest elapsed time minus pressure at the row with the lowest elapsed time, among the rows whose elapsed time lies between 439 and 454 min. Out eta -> -0.13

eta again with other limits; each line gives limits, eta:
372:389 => -0.17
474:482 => -1.22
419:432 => -0.09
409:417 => -0.27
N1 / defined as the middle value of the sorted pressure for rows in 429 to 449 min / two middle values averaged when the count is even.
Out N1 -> 7.14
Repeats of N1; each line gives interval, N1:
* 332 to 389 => 6.86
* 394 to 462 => 7.32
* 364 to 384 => 6.88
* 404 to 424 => 7.16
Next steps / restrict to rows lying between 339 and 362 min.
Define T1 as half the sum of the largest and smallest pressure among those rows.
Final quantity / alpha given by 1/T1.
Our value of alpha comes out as 0.146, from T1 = 6.84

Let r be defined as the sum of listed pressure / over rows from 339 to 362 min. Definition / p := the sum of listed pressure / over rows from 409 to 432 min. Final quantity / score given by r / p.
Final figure 0.95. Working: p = 64.7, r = 61.2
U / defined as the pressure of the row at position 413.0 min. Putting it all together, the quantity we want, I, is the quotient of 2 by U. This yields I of 0.293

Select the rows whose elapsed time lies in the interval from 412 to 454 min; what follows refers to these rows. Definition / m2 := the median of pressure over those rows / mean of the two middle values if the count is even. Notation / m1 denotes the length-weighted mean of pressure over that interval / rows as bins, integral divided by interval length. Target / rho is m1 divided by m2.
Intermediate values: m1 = 7.3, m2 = 7.34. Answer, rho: 0.99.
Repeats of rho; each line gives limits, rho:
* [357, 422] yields 1.00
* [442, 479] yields 0.96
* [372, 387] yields 1.01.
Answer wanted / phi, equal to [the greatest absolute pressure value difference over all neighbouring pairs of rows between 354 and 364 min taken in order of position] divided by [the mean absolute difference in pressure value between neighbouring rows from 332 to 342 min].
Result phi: 1.0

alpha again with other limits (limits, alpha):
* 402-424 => 0.140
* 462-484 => 0.161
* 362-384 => 0.142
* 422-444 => 0.136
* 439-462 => 0.131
